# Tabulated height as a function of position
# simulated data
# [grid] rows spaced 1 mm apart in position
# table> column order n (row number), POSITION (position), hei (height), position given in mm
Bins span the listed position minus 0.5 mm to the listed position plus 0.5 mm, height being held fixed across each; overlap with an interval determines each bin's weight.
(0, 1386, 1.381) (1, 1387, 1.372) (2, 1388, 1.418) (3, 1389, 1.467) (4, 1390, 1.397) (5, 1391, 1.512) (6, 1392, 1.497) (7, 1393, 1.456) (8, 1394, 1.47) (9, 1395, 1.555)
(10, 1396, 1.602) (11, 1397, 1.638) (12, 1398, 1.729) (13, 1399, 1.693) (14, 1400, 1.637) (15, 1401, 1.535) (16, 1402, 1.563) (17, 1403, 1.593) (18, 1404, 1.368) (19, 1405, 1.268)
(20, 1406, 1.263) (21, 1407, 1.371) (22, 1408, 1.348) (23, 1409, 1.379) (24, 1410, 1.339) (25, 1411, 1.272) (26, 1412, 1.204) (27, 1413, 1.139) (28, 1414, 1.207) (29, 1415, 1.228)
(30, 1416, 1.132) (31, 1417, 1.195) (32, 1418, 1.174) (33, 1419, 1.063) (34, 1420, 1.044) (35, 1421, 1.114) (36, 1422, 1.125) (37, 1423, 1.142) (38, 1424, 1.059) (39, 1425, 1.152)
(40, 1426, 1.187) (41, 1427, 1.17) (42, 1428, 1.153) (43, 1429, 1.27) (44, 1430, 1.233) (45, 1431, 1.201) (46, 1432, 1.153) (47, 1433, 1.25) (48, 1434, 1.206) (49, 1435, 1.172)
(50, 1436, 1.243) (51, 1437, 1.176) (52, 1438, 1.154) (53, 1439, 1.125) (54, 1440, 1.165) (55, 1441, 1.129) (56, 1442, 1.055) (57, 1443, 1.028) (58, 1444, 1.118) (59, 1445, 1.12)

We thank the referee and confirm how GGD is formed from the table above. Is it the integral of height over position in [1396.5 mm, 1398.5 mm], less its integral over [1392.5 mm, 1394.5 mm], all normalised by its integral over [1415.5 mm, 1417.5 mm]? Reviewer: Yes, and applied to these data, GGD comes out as 0.19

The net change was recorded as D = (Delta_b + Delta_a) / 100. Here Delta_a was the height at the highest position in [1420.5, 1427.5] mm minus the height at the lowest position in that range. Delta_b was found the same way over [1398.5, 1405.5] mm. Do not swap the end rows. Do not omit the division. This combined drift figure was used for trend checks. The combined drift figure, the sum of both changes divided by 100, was -0.0037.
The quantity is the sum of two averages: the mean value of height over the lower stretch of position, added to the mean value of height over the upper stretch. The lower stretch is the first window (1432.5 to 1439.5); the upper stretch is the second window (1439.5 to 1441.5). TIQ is 2.3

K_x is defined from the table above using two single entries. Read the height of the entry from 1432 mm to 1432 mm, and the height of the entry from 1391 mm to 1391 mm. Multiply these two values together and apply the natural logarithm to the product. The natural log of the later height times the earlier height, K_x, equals 0.56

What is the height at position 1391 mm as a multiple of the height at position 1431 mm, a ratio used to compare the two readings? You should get 1.26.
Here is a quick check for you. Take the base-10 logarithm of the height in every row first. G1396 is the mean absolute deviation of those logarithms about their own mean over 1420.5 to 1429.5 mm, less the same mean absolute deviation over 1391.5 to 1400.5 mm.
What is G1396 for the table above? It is -0.008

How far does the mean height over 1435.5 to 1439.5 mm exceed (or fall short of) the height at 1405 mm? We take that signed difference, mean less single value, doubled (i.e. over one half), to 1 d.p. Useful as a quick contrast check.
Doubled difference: -0.2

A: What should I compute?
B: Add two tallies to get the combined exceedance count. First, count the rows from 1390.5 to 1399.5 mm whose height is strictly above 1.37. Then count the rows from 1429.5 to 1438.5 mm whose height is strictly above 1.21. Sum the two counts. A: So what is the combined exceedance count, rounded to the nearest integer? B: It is 12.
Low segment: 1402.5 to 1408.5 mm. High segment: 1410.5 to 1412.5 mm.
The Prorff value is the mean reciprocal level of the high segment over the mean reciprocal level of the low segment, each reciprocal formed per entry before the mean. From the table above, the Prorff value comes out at 1.10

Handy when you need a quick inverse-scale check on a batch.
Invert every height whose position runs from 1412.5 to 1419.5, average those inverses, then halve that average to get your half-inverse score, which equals 0.43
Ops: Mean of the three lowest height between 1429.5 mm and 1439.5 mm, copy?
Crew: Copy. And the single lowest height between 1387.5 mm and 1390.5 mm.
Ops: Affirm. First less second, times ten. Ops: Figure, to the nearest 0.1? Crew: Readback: -2.5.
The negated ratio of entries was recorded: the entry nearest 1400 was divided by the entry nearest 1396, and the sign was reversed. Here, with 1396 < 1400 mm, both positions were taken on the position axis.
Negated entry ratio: -1.02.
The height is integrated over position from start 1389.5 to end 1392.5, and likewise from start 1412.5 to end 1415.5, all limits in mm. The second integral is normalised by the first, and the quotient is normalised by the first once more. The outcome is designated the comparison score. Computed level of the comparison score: 0.18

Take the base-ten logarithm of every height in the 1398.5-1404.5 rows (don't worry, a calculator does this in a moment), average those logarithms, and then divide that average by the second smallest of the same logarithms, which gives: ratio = 1.04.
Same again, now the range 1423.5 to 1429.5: 1.07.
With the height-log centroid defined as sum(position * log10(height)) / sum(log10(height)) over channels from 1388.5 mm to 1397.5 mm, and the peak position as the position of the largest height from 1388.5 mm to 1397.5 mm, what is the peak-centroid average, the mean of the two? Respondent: 1395.1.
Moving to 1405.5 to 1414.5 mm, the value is 1409.3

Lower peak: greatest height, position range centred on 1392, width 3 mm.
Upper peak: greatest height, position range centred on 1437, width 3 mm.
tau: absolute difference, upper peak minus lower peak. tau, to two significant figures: 0.27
